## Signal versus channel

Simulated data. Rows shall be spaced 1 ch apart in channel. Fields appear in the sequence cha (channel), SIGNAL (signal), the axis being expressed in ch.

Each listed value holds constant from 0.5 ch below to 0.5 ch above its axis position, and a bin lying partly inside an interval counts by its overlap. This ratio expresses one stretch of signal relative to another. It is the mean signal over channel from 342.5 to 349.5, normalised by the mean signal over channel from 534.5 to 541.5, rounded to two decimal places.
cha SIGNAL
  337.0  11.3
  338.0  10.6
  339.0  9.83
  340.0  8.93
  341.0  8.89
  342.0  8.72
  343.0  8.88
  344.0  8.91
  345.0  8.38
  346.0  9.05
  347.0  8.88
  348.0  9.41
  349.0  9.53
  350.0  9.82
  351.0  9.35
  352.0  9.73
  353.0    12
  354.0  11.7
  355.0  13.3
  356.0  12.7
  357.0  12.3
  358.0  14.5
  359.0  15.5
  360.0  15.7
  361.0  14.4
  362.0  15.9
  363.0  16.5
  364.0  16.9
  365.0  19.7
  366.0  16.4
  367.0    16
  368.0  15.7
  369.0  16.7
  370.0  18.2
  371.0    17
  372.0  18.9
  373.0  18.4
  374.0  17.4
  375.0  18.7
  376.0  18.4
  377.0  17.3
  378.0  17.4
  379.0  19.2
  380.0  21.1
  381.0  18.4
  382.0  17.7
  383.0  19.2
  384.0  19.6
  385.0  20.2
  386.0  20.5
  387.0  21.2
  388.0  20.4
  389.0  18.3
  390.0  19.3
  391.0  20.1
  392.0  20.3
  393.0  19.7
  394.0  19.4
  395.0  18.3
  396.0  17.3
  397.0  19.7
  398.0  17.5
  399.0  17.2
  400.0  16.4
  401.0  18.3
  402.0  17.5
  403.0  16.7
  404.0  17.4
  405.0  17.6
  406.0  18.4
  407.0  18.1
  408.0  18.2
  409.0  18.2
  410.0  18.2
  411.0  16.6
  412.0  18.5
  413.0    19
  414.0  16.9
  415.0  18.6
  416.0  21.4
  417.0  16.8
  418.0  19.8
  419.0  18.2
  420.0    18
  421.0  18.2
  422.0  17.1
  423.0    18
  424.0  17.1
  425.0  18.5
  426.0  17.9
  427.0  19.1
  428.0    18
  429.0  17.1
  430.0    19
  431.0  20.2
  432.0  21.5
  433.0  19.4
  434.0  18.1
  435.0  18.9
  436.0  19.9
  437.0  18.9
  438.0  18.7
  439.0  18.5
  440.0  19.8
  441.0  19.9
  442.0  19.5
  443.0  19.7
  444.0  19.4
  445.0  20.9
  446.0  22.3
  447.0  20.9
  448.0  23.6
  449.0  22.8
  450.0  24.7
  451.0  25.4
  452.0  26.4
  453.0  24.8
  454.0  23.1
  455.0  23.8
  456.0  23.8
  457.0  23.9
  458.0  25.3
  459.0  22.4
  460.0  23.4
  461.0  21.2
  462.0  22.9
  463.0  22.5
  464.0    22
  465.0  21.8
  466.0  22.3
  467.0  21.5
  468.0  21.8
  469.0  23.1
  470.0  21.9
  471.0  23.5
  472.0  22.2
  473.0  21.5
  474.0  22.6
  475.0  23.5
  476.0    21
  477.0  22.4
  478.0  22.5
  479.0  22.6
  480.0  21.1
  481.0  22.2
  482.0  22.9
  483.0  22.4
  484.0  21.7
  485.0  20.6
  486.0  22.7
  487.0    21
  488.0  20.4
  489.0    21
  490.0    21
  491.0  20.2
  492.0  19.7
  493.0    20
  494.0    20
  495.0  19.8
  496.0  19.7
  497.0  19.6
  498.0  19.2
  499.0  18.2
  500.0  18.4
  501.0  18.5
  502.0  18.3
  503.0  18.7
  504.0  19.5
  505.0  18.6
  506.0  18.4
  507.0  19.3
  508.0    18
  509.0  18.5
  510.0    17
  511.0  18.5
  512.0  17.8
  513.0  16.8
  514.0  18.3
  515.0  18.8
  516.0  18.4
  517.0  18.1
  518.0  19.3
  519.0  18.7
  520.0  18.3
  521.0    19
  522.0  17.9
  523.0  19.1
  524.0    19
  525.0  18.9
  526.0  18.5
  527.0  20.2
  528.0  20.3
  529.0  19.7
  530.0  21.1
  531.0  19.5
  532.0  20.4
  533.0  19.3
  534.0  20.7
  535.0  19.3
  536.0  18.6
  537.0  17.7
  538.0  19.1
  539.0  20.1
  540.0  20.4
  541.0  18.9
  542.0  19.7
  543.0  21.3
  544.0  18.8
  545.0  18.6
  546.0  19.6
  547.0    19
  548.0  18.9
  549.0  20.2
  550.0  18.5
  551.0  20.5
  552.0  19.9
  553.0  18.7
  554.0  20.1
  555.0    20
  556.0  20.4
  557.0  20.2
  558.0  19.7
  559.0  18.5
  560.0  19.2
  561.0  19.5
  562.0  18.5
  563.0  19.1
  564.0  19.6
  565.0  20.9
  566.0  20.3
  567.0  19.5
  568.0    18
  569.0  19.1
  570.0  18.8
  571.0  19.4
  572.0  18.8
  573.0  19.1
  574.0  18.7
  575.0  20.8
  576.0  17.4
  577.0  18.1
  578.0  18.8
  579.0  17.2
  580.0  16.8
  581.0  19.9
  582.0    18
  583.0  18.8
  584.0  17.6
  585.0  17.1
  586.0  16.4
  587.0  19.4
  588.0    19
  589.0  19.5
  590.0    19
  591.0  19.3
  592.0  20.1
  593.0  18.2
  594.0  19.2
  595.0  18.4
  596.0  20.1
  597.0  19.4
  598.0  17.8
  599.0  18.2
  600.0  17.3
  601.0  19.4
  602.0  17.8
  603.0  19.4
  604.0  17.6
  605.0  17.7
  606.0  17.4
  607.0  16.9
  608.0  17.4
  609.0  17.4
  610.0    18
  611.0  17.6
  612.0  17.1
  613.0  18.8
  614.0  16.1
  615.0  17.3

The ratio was 0.47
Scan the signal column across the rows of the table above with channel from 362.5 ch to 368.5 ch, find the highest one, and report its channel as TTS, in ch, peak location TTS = 365.0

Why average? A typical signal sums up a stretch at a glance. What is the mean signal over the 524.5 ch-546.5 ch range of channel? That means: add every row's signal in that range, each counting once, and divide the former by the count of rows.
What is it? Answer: 19.6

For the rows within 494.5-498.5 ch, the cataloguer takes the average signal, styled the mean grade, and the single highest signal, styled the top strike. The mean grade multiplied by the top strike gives 388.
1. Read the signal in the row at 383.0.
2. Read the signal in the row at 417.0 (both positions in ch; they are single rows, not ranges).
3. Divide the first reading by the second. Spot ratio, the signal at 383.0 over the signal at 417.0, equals 1.14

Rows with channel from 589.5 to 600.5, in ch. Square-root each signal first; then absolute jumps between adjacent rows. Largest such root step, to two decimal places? 0.22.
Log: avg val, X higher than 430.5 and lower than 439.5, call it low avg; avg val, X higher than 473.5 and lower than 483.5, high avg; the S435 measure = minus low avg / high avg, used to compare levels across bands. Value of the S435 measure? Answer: -0.87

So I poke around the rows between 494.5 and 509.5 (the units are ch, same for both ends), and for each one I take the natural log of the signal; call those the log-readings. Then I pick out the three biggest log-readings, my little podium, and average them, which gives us 2.98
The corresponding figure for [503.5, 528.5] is 3.00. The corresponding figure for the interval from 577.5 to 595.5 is 2.99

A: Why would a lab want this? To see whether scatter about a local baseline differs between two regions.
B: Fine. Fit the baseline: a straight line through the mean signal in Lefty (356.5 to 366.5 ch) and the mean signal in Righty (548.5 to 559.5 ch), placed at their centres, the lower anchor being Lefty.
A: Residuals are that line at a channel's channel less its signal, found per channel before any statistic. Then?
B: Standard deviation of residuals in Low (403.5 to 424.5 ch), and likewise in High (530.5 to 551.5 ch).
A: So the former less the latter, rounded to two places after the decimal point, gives 0.18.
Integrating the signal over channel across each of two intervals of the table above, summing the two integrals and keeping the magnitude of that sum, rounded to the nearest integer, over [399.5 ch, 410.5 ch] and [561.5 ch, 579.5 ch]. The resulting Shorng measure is 537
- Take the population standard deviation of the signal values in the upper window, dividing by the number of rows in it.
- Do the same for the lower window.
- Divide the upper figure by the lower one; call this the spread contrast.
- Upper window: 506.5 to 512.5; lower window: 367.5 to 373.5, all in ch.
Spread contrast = 0.6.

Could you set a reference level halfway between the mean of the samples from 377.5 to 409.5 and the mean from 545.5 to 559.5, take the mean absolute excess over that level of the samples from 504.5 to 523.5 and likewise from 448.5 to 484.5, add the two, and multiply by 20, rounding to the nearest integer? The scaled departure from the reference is 91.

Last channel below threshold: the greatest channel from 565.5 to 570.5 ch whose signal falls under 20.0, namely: 570.0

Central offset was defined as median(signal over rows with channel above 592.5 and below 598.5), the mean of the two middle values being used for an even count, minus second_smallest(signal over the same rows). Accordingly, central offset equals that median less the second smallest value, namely 0.60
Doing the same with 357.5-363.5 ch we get 1.10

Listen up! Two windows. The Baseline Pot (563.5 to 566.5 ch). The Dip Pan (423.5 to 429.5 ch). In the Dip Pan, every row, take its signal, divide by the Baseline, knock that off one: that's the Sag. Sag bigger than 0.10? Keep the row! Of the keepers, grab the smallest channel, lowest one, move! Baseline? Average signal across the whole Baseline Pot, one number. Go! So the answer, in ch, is 424.0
